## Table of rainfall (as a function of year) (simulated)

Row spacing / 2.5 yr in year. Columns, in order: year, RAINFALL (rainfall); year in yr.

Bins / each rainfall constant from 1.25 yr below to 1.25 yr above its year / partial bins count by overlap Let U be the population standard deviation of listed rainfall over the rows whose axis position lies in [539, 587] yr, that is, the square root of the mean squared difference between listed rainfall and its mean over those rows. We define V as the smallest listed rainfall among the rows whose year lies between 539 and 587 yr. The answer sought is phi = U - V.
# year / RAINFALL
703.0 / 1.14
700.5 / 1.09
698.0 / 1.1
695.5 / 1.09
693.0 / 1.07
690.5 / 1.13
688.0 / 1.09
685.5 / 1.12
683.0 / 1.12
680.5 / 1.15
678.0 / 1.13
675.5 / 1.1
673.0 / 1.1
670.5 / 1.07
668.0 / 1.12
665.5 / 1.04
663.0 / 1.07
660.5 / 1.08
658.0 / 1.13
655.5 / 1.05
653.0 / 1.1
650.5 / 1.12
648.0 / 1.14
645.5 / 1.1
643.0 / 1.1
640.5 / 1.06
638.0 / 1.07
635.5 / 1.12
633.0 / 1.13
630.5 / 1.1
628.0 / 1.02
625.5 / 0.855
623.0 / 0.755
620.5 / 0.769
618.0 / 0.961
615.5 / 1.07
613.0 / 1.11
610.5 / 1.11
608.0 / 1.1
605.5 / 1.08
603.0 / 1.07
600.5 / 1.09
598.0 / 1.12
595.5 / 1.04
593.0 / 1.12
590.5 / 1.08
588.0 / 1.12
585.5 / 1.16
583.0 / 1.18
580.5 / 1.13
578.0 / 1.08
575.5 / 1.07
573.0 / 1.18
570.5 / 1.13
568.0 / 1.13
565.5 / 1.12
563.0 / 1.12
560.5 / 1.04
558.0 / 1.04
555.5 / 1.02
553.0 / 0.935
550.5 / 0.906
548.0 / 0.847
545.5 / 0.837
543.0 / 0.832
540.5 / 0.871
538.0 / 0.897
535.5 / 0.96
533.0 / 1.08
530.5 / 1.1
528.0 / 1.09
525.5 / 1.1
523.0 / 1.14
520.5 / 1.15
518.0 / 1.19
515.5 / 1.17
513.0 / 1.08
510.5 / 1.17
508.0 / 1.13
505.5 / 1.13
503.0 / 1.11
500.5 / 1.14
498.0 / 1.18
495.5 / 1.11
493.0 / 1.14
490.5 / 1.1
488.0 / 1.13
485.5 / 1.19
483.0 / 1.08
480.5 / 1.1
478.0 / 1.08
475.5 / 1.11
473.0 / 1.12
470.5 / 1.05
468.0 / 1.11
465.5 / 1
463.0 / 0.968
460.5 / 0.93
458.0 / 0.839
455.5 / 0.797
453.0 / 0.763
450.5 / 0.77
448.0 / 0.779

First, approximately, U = 0.120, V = 0.832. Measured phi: -0.71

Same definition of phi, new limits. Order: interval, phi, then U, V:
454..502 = -0.69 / 0.105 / 0.797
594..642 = -0.64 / 0.112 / 0.755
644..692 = -1.01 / 0.030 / 1.04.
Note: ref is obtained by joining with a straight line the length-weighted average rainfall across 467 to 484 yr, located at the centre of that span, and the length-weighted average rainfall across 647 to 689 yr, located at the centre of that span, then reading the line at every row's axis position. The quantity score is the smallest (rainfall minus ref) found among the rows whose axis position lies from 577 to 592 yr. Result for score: -0.02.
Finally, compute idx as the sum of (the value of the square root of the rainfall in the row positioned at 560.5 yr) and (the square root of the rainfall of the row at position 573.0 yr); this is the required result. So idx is 2.11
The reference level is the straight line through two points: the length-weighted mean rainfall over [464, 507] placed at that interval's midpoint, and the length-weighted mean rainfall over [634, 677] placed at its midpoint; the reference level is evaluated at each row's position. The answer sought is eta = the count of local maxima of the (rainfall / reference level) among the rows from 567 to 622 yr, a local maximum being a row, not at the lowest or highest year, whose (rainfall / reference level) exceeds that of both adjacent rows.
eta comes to 5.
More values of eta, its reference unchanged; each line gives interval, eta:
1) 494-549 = 4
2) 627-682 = 4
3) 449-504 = 6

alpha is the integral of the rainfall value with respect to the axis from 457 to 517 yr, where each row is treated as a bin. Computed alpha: 66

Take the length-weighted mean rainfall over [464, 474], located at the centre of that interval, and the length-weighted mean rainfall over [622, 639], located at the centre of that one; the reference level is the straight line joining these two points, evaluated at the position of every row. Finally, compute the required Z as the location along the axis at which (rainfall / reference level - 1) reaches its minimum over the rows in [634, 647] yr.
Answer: 640.5 yr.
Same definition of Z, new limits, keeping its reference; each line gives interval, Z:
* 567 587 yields 575.5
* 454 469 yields 455.5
